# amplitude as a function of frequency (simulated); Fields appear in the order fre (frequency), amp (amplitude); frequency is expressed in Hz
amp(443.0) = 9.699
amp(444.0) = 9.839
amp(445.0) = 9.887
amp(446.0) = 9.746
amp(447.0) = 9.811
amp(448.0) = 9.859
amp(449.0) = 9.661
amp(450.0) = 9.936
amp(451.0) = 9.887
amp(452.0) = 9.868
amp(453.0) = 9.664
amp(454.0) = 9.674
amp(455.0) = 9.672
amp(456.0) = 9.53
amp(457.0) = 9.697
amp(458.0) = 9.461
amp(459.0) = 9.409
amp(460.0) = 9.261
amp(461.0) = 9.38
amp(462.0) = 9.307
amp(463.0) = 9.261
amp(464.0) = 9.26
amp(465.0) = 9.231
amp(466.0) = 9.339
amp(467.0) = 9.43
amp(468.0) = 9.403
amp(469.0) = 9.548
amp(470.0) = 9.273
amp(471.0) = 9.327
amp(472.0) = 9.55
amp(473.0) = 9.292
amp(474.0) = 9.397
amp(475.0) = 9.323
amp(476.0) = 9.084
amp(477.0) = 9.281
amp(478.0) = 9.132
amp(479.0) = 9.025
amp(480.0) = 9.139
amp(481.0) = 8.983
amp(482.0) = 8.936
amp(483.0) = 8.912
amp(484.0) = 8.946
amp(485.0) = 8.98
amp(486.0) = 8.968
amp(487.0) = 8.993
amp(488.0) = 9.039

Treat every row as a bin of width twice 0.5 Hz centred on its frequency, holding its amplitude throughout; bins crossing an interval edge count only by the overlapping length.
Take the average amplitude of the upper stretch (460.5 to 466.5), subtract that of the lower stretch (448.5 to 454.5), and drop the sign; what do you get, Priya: 0.49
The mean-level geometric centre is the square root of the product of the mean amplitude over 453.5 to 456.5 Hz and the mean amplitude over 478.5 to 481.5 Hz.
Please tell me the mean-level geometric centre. 9.33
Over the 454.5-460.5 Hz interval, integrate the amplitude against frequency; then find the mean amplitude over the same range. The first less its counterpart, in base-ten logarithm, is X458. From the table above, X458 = 1.68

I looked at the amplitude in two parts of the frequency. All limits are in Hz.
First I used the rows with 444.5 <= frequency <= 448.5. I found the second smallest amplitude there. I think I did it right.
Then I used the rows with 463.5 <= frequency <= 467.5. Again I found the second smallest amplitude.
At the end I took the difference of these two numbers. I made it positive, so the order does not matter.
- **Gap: 0.55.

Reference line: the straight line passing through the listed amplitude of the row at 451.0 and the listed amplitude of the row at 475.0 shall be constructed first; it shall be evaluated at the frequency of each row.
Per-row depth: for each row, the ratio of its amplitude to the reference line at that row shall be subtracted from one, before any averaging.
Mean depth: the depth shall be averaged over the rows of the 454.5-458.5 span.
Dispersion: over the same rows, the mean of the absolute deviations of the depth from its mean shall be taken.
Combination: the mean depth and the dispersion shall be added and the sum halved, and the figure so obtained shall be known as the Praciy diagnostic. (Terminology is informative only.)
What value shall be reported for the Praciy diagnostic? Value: 0.0129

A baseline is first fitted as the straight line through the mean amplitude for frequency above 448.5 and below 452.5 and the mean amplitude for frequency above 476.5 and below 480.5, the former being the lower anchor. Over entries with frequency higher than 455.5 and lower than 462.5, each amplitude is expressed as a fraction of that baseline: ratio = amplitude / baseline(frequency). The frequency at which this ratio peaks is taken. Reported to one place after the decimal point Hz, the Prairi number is 457.0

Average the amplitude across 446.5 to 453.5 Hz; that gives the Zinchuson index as 9.81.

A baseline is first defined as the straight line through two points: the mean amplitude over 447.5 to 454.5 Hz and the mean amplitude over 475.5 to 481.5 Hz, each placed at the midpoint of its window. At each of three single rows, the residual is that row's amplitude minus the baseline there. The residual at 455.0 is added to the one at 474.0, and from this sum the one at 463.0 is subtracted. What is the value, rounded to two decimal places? 0.39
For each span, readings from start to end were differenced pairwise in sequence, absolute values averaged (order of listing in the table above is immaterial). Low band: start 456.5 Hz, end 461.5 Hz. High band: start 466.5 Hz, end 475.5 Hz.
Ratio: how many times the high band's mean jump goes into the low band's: 1.0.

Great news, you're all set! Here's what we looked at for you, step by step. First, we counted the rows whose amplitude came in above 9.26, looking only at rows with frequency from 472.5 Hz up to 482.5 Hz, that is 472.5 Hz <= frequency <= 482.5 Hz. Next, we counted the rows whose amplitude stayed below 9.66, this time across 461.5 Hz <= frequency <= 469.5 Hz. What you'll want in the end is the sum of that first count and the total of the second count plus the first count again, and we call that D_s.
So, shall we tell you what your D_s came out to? 16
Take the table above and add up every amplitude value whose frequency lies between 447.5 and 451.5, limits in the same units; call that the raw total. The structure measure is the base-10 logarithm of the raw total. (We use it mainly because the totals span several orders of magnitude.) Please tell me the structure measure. 1.595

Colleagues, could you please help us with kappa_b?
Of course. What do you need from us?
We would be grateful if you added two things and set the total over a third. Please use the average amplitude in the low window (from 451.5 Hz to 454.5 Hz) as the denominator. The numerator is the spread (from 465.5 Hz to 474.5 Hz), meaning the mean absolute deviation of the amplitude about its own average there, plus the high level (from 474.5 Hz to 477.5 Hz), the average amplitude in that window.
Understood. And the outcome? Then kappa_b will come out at 0.956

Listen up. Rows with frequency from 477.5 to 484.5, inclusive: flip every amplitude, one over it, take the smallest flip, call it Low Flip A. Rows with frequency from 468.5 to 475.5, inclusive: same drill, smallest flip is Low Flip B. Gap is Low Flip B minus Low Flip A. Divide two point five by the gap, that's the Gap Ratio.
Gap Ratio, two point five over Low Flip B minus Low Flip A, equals -531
